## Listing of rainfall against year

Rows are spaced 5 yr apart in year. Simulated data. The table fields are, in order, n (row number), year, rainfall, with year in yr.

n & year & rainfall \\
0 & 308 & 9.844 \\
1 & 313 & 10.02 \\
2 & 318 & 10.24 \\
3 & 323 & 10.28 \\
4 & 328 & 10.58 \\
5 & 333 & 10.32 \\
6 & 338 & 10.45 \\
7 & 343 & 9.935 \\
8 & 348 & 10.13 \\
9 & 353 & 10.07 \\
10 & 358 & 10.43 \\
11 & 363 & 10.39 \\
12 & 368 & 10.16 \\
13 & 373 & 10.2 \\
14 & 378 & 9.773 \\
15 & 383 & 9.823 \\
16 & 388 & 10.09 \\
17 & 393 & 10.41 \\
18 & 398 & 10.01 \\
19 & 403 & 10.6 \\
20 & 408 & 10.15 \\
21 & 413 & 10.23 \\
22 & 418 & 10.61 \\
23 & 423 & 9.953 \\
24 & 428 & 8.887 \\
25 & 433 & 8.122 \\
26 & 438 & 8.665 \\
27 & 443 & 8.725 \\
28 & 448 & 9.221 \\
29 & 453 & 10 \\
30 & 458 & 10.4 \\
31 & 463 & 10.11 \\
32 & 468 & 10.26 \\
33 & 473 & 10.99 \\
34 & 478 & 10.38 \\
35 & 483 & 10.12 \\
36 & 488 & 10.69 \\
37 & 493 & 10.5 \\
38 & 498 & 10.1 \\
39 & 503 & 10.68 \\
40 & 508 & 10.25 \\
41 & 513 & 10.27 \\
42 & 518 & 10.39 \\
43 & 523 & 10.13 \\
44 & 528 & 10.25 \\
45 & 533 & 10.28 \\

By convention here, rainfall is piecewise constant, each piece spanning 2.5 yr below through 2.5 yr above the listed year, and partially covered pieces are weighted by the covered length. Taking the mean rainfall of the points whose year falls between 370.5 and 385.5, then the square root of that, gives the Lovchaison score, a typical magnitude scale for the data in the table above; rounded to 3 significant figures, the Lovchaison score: 3.15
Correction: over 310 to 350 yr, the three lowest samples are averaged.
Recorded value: 10.0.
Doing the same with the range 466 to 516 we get 10.2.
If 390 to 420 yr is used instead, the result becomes 10.1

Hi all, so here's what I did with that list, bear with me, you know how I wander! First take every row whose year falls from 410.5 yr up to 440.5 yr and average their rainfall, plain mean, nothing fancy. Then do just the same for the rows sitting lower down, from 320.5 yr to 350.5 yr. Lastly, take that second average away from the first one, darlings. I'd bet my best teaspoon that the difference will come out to -0.87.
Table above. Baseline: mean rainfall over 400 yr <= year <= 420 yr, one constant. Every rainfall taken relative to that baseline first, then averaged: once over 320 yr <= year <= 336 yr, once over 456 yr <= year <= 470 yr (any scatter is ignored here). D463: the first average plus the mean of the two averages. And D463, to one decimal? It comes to -0.1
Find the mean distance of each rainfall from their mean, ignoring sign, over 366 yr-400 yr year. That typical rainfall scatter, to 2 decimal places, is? 0.17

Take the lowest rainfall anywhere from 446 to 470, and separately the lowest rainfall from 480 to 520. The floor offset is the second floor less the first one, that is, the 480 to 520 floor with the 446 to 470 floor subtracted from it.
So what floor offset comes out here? 0.9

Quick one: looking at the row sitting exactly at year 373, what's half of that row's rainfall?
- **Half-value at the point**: 5.10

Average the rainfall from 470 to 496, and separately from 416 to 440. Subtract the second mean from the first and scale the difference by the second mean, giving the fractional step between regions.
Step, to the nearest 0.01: 0.14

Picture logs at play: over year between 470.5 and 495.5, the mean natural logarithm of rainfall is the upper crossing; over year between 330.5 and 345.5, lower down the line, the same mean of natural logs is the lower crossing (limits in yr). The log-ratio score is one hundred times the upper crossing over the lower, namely 101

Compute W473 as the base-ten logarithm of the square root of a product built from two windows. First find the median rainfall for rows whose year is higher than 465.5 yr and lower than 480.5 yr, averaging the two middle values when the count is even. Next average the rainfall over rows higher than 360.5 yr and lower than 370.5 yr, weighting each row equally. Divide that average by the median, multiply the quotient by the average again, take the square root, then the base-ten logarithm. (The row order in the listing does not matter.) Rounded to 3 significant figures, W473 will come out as 0.504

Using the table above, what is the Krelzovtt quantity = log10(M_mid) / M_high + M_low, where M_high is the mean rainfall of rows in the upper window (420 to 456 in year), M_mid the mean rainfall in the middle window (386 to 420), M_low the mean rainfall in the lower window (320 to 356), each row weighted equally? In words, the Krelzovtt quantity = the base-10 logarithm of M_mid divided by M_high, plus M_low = 10.4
